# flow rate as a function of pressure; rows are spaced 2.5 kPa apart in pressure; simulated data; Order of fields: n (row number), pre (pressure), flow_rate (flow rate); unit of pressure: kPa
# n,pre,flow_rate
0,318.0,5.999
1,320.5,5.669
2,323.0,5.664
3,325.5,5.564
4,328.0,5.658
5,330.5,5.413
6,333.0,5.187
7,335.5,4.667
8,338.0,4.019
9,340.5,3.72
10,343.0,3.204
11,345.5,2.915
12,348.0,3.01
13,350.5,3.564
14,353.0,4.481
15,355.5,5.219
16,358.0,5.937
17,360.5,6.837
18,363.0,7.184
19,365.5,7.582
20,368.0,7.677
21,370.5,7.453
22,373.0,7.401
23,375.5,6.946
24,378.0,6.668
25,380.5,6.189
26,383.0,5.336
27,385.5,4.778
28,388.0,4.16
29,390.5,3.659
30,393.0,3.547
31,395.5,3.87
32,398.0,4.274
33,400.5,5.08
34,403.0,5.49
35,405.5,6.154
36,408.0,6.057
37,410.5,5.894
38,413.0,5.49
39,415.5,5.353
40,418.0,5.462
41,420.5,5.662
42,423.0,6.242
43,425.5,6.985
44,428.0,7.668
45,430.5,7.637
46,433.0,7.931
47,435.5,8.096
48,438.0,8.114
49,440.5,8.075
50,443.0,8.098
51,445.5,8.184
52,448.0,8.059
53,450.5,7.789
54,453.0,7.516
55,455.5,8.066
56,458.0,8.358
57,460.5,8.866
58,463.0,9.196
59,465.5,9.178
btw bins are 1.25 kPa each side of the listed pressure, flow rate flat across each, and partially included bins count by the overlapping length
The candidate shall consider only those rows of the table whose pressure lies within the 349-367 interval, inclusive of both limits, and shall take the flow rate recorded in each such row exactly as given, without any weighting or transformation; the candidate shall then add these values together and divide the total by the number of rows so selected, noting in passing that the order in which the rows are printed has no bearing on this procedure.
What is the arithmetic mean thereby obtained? 5.8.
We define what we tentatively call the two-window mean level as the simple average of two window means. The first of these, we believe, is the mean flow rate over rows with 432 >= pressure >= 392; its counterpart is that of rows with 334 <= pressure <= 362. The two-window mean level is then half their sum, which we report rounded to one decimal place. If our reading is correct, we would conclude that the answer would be 5.0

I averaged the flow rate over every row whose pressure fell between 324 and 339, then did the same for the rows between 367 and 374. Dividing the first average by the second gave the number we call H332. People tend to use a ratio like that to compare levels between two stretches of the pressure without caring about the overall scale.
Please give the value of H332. 0.68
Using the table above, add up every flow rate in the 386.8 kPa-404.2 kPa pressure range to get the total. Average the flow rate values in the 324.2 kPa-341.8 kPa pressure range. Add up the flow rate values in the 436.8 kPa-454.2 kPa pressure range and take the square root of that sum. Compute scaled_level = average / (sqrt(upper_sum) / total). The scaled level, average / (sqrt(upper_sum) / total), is 20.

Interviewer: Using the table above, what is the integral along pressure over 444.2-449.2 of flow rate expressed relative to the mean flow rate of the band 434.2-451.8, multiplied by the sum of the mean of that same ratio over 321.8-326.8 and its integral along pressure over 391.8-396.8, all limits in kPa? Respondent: 15.1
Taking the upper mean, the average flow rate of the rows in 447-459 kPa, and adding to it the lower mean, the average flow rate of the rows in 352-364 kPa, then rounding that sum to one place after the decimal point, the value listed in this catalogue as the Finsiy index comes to 13.9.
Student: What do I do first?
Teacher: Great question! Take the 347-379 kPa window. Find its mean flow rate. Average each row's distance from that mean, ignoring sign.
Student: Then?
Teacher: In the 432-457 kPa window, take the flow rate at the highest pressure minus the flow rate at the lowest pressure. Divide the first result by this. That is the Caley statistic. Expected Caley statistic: 9.7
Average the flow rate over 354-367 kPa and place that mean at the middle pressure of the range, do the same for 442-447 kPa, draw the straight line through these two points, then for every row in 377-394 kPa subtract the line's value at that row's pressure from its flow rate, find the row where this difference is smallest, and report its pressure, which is 393.0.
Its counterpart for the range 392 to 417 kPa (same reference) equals 393.0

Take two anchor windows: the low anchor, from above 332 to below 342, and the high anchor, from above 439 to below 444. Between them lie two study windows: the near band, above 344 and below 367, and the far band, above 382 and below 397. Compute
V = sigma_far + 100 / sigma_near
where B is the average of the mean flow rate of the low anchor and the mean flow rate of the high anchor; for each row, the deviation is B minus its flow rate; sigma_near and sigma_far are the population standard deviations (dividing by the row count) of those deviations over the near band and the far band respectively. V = 59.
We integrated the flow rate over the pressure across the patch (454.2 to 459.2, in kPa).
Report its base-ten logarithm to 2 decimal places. 1.61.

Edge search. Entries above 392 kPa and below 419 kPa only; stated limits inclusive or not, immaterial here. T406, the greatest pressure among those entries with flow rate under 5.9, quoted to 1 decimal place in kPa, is 418.0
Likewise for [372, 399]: 398.0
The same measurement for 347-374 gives 355.5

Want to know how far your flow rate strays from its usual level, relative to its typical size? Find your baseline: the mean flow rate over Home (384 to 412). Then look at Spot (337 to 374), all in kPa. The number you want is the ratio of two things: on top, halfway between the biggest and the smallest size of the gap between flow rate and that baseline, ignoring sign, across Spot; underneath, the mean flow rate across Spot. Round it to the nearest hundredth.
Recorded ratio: 0.30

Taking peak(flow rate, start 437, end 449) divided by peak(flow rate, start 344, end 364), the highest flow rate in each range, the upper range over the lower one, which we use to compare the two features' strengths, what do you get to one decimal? 1.1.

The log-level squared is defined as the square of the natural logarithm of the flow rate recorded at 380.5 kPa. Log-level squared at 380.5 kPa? 3.3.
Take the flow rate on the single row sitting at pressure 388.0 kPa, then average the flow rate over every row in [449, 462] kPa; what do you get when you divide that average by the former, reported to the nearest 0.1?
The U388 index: 2.0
